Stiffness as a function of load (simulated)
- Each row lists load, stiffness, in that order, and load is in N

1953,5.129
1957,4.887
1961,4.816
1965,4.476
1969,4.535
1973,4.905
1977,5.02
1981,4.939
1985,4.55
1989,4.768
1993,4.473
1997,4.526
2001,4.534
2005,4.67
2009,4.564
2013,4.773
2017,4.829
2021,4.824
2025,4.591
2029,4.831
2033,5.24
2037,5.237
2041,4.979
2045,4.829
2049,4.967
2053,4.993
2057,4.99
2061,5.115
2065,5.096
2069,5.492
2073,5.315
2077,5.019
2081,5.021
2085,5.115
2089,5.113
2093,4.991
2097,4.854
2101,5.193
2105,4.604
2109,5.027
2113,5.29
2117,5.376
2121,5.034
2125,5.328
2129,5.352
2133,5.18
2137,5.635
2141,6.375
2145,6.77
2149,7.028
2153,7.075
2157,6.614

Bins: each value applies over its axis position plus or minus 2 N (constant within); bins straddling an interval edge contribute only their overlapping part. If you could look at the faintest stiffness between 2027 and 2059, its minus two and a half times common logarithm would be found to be -1.71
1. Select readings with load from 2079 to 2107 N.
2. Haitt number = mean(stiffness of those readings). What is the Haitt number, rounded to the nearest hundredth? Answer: 4.98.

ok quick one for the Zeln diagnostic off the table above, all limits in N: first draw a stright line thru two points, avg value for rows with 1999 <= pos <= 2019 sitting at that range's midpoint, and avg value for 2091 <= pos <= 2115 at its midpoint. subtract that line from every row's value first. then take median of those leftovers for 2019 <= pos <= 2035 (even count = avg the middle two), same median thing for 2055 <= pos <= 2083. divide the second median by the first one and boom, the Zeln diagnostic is 2.3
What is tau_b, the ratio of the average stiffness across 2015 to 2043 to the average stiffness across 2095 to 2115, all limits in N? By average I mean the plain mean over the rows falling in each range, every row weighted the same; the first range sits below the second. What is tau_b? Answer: 0.99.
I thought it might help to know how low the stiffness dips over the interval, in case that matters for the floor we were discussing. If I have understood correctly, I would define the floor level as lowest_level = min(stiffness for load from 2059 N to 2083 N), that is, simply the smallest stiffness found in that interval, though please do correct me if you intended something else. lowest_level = 5.019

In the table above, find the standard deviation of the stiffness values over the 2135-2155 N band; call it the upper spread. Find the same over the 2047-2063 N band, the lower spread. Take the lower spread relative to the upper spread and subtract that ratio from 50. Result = 49.9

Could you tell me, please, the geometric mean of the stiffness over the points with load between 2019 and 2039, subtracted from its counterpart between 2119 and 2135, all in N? 0.28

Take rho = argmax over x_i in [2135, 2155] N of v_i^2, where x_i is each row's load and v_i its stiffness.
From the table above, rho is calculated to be 2153 N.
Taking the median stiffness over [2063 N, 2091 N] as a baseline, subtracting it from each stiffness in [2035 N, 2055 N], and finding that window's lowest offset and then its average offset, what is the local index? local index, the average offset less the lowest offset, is 0.17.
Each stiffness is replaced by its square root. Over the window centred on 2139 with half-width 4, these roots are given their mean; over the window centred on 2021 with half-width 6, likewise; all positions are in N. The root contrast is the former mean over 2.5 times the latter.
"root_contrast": 0.450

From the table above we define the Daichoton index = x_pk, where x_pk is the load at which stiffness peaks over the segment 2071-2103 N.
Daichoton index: 2073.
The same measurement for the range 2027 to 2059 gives 2033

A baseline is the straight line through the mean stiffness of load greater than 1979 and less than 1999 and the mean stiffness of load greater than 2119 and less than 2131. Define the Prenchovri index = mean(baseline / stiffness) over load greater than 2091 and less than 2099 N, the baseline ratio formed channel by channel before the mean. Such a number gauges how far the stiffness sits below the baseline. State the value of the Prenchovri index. 1.038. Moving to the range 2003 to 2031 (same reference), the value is 1.010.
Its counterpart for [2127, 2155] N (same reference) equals 0.868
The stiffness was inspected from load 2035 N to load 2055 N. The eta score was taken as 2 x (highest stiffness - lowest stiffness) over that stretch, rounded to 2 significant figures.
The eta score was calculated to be 0.82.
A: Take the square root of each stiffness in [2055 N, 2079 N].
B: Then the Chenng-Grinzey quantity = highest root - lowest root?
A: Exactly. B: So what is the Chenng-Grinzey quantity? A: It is 0.110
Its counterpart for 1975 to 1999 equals 0.126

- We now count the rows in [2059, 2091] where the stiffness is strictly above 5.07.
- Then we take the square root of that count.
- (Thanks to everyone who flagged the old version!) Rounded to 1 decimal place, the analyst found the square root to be 2.4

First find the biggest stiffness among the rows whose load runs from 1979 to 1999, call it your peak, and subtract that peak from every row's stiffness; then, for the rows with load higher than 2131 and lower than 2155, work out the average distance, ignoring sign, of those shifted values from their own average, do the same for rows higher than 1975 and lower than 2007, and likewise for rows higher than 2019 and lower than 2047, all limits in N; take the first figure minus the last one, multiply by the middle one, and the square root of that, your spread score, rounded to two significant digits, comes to 0.27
